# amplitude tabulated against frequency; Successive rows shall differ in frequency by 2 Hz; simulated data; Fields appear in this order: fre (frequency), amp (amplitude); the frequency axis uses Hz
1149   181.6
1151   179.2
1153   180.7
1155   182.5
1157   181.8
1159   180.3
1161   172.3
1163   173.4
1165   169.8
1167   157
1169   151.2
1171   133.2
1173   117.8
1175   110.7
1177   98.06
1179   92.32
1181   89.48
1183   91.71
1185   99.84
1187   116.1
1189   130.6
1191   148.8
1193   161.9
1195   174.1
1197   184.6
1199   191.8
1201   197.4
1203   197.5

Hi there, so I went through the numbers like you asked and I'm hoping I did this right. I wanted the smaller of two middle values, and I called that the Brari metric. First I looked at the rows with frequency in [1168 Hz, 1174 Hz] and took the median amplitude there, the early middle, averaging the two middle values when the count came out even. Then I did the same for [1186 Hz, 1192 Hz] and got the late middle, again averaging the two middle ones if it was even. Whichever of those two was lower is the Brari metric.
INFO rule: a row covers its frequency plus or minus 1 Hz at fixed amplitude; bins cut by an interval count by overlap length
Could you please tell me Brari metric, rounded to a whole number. 131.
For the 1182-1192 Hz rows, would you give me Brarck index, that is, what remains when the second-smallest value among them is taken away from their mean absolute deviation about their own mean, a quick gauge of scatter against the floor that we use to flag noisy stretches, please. -82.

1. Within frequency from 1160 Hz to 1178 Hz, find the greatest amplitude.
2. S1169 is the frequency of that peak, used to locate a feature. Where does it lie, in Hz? 1163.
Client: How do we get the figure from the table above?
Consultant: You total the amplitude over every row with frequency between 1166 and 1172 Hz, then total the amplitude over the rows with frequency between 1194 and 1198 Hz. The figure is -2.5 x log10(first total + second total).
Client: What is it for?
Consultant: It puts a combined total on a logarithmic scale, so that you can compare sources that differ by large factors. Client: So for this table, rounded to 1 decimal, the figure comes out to -7.3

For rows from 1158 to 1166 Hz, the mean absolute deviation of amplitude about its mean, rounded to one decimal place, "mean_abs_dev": 3.2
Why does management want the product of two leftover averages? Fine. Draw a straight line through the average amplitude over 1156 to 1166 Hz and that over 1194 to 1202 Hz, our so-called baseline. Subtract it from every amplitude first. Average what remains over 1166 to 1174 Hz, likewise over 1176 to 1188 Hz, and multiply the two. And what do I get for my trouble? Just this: 3239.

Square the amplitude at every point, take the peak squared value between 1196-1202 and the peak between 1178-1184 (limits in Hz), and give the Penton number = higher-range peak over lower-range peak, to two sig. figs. 4.6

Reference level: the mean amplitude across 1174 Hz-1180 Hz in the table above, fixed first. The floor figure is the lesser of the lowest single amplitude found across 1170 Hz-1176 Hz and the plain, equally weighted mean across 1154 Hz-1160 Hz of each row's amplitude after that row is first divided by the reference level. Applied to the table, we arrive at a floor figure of 1.81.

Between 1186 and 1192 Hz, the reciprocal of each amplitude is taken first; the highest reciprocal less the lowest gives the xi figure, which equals 0.0019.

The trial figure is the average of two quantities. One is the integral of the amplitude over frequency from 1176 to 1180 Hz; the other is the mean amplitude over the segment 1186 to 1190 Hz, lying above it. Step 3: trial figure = 252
